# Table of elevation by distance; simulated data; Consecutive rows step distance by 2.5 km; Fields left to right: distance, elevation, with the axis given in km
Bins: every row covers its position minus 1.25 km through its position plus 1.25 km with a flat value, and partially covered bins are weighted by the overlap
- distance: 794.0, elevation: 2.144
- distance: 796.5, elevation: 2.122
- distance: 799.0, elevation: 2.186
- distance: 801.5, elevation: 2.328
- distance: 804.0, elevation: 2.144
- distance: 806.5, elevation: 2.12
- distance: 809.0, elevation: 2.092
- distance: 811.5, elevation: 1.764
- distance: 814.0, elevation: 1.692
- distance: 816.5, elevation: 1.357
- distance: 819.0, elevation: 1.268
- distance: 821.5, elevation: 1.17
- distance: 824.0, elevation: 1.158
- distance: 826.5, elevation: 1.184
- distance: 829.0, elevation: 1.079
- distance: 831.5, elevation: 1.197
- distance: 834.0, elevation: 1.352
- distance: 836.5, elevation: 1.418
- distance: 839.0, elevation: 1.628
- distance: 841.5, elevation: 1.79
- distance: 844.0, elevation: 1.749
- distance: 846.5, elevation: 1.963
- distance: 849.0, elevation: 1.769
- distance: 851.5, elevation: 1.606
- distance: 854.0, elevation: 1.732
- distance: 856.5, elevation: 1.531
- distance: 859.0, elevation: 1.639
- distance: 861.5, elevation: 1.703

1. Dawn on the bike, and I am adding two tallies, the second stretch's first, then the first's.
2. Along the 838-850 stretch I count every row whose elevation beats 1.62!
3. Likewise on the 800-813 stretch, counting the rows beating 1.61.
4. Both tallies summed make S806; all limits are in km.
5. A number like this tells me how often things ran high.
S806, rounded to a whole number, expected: 10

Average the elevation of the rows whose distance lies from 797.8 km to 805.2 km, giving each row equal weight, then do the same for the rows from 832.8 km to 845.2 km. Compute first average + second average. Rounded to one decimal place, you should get 3.8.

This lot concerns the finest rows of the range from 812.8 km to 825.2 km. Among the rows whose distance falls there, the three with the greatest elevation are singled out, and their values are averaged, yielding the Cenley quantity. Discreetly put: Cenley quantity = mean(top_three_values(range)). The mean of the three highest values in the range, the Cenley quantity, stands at 1.44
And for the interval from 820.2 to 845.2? 1.72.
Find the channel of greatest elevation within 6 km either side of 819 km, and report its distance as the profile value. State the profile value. 814.0 km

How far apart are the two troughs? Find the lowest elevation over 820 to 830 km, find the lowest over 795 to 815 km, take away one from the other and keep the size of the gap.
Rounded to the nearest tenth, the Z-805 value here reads 0.6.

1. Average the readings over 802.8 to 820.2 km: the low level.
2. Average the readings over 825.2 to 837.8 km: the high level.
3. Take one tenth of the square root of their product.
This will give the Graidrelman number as 0.15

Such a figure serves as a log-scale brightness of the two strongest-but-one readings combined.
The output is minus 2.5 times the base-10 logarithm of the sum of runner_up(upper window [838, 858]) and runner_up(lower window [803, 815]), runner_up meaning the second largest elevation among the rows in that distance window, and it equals -1.48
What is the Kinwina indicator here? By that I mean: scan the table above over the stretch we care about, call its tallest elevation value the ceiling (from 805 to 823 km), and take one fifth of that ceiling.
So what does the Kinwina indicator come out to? 0.42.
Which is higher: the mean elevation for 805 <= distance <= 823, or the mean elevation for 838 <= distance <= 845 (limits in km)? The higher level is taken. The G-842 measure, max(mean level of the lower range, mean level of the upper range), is 1.72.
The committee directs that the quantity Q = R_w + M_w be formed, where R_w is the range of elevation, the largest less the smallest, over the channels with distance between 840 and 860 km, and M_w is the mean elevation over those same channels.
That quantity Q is 2.2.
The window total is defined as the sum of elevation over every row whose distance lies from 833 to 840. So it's 4.4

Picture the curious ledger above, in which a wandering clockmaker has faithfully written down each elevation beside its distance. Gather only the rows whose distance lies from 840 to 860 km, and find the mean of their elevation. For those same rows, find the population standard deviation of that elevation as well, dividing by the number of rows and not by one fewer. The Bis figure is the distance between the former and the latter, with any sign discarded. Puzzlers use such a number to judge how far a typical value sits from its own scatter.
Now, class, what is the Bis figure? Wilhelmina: 1.60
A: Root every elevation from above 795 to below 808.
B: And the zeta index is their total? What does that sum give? 7.4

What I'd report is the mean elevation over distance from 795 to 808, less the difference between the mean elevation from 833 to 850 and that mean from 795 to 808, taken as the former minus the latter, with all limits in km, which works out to 2.7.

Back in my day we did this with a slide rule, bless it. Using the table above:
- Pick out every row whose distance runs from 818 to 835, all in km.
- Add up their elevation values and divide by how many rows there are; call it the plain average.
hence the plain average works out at 1.2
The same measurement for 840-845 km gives 1.8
